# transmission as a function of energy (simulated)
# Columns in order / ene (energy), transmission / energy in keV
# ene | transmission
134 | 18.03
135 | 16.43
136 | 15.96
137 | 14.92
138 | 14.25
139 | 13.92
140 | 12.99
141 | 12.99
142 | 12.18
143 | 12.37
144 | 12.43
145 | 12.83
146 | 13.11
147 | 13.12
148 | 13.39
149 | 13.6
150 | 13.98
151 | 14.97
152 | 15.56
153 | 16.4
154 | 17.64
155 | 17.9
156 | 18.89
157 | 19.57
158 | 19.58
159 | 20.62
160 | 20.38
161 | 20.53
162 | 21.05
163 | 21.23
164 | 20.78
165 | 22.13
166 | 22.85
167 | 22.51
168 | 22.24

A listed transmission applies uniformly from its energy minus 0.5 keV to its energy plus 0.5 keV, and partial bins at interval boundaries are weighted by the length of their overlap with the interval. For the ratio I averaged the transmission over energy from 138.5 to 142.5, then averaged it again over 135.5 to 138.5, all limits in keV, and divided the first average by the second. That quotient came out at 0.87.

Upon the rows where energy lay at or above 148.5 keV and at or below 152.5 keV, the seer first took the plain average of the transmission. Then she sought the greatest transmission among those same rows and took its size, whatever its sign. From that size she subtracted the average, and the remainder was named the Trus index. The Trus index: 1.03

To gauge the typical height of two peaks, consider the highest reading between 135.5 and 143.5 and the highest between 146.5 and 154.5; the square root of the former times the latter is 16.8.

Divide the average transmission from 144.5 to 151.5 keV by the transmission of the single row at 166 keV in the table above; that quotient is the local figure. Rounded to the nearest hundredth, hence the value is 0.59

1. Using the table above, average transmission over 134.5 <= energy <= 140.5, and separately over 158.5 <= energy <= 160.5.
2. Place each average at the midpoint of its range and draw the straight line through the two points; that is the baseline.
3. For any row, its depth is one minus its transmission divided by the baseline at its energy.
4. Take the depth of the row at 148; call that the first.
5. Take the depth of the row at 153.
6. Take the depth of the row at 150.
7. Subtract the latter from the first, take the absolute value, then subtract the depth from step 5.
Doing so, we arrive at -0.12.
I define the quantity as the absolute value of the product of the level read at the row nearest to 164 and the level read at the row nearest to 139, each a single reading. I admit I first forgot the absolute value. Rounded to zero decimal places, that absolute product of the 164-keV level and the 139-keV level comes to 289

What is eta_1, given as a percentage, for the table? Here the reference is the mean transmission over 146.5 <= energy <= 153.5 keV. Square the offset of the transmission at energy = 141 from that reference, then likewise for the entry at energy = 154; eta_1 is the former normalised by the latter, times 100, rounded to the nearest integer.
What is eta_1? 20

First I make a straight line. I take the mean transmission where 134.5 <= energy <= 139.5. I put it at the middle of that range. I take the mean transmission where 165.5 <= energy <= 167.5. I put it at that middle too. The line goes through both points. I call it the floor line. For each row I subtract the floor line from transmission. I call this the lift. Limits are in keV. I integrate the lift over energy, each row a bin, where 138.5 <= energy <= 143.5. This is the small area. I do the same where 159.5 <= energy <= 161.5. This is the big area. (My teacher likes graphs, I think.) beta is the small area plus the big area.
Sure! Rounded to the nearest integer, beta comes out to -18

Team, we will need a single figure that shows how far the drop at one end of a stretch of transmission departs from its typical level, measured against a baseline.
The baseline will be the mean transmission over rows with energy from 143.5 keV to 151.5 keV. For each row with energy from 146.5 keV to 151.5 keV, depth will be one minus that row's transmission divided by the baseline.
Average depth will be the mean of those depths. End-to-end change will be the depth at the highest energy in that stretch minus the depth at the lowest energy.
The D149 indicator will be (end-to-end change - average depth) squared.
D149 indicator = 0.012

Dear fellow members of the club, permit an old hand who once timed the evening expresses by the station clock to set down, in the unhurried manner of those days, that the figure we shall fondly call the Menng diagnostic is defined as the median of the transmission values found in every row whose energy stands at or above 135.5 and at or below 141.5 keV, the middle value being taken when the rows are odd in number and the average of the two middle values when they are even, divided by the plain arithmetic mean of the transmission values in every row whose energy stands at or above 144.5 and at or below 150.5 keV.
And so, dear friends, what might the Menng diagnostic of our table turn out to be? 1.06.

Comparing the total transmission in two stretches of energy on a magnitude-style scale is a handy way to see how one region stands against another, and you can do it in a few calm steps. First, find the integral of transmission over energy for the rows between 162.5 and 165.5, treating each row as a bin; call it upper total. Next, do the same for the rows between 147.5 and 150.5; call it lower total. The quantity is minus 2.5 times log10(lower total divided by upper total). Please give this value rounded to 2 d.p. 0.49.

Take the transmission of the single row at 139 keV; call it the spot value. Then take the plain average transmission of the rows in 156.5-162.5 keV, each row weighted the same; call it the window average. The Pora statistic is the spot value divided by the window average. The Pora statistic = 0.69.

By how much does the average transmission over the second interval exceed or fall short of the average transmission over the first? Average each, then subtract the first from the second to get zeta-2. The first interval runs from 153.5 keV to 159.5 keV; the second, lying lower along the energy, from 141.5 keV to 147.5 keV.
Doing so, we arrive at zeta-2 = -6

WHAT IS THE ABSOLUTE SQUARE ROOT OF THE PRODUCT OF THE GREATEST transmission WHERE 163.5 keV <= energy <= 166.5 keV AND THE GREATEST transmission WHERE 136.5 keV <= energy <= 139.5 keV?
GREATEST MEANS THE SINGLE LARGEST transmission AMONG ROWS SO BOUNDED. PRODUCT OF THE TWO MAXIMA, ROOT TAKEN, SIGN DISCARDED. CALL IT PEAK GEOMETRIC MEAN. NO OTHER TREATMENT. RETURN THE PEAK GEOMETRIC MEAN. 18.5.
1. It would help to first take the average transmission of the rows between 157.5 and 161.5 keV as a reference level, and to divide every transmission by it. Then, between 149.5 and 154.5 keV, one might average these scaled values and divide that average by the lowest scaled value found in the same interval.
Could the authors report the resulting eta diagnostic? 1.12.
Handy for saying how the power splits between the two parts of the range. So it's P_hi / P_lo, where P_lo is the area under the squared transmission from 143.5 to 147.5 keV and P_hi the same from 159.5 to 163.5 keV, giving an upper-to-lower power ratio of 2.6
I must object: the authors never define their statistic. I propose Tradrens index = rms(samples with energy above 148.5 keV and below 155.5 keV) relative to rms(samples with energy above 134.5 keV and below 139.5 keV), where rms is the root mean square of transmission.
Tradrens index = 1.04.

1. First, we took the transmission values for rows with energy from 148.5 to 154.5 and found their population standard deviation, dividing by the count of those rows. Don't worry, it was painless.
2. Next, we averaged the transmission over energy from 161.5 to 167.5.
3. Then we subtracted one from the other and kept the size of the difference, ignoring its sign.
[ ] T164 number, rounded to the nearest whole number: 20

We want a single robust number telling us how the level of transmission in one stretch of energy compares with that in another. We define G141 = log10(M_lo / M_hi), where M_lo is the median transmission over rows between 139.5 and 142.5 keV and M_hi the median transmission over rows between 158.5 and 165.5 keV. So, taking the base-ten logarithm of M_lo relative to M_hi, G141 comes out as -0.20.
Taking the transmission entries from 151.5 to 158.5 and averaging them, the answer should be 17.9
